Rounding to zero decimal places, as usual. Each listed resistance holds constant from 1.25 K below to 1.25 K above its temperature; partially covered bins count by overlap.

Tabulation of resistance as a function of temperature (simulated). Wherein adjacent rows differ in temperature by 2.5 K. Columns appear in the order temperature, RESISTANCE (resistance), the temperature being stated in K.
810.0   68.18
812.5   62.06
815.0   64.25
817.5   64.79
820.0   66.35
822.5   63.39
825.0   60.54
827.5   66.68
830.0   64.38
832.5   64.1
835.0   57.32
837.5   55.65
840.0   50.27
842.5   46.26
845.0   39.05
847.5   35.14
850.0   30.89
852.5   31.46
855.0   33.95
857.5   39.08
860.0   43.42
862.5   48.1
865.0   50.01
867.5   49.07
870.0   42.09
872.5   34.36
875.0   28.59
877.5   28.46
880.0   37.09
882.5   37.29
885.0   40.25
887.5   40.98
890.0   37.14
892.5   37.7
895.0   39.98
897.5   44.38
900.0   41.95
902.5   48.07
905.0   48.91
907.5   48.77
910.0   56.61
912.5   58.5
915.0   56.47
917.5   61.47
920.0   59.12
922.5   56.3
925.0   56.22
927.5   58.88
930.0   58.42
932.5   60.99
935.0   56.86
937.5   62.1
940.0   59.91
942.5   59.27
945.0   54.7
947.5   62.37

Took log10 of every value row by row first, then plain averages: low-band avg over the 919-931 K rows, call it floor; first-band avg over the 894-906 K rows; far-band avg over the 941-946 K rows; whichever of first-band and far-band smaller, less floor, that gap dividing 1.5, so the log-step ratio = -13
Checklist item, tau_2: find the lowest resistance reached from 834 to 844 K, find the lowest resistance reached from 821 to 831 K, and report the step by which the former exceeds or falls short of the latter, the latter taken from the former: -14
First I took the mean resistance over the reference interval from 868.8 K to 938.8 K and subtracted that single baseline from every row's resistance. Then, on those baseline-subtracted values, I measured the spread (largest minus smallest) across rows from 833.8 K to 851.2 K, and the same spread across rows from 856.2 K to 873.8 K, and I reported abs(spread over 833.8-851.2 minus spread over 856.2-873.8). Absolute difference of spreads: 11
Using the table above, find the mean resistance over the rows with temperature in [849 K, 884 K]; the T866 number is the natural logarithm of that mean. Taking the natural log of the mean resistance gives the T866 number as 3.64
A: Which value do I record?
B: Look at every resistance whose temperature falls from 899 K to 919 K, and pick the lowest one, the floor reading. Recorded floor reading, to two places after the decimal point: 41.95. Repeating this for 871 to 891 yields 28.46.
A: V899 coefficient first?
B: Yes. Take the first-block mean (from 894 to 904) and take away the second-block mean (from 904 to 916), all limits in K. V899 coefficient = -10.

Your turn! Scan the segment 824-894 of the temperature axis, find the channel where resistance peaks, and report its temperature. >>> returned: 827.5 K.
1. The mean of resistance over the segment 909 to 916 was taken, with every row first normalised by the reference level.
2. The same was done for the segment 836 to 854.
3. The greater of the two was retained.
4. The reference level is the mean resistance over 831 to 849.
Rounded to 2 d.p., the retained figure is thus 1.15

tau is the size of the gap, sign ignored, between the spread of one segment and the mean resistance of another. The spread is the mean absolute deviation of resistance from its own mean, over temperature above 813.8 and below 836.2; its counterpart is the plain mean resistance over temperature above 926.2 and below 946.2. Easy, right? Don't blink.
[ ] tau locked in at 57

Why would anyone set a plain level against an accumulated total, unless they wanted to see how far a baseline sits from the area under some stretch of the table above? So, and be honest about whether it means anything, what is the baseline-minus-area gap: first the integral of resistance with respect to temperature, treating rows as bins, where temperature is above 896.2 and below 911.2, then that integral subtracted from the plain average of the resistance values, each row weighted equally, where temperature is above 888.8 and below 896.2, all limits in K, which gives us -683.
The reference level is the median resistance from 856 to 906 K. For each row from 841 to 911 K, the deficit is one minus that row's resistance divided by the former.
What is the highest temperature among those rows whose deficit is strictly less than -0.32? 910.0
